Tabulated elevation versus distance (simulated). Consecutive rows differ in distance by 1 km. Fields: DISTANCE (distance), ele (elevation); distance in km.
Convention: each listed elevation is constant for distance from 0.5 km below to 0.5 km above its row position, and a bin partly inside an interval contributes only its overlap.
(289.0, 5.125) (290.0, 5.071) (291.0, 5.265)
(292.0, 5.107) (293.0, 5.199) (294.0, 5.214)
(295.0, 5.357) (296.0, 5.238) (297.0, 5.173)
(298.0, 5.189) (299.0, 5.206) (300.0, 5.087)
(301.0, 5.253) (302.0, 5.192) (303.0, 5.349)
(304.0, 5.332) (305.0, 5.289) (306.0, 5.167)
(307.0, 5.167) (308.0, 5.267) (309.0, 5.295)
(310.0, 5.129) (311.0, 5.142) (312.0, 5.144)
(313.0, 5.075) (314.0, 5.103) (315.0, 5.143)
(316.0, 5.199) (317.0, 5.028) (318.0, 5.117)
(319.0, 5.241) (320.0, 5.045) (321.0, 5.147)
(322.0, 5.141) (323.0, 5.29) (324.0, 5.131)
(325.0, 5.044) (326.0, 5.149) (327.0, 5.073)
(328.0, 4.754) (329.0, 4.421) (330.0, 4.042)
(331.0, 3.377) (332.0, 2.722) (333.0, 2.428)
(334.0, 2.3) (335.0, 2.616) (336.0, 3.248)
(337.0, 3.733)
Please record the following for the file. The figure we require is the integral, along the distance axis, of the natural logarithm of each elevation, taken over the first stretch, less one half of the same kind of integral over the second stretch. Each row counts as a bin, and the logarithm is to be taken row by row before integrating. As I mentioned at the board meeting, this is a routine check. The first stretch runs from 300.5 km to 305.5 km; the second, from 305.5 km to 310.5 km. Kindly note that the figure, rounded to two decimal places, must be 4.20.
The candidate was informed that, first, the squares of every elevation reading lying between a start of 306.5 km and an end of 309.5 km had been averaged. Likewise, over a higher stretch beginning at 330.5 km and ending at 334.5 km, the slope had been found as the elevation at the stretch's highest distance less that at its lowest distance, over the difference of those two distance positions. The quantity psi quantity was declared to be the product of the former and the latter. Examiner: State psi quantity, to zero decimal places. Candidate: -10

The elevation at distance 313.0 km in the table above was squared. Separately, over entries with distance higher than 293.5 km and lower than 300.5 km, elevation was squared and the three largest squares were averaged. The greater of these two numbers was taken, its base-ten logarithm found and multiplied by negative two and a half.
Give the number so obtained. -3.609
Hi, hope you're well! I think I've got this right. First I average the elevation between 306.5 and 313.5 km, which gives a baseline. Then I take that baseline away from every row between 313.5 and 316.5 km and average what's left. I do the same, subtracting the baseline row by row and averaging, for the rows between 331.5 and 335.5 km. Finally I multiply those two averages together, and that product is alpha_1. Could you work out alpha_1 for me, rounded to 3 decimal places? 0.069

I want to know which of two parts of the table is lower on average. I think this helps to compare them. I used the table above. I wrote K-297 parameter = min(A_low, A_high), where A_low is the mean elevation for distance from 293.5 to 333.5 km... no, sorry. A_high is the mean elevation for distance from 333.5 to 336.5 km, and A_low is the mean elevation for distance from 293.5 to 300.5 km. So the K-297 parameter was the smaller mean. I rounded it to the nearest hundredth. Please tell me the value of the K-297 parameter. 2.72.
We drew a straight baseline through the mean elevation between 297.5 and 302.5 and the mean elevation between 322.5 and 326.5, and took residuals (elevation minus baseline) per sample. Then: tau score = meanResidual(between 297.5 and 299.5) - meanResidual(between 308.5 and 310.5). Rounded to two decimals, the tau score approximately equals -0.03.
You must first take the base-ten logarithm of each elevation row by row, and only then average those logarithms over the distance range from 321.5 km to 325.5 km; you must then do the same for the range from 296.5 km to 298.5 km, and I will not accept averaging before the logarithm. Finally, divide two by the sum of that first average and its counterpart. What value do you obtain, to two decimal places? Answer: 1.40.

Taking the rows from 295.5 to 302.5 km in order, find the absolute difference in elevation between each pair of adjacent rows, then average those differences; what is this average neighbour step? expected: 0.074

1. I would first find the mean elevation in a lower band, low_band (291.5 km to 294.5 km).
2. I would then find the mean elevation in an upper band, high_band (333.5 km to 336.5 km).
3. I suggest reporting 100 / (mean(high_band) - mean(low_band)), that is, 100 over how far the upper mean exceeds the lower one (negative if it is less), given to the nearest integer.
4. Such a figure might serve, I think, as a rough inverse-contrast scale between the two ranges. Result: -41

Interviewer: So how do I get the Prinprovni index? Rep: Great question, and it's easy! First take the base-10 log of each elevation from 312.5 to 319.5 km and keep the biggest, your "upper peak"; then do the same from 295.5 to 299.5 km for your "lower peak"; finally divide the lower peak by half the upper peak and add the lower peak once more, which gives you 2.72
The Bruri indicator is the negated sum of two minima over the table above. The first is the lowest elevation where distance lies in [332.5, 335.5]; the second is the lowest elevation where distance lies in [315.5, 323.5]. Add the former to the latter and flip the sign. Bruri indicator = -7.3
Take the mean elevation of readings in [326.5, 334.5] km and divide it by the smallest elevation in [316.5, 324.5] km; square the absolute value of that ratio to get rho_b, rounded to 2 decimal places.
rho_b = 0.52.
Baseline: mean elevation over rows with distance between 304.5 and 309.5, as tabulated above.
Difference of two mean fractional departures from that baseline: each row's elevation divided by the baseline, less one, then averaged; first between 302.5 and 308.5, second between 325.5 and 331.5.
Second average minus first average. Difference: -0.15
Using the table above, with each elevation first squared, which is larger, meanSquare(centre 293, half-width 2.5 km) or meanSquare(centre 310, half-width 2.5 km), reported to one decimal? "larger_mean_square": 27.3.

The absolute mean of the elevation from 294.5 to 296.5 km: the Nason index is 5.30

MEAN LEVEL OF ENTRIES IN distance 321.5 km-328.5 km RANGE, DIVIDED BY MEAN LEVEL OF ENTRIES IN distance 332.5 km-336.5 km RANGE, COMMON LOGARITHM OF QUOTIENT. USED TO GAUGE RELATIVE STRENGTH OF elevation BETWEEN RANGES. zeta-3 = 0.28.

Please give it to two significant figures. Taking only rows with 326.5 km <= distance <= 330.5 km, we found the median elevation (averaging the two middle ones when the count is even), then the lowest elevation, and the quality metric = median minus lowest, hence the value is 0.55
